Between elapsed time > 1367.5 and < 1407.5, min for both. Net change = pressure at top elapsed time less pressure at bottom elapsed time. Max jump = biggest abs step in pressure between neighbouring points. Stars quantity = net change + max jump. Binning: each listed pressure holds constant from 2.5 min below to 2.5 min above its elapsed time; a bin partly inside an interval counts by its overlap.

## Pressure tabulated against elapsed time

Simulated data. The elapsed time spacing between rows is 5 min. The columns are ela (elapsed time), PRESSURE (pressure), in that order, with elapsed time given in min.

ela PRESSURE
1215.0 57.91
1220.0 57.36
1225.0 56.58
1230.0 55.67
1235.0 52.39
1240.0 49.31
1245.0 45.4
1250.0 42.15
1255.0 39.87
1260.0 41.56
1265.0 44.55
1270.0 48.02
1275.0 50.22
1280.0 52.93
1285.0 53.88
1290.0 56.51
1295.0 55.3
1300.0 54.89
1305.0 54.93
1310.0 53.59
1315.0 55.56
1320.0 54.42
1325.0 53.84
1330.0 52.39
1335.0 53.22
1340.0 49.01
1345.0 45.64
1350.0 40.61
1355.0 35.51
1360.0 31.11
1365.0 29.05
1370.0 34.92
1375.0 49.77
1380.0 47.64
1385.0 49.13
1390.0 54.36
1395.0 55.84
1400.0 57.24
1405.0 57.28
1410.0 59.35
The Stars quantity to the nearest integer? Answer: 37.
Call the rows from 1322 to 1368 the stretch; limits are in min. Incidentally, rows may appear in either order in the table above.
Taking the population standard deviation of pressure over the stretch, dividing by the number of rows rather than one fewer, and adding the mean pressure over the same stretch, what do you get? 53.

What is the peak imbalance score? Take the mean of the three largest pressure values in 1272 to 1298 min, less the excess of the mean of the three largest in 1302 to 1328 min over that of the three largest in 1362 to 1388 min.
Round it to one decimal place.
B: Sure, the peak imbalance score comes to 49.1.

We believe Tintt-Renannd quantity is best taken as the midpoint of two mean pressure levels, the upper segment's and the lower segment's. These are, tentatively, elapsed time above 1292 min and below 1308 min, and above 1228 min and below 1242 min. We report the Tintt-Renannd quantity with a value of 54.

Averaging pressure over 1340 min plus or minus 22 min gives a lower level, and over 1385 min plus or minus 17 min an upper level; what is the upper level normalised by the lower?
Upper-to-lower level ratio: 1.08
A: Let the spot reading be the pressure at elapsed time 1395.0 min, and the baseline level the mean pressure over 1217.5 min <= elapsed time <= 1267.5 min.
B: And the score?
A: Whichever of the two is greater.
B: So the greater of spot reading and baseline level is 56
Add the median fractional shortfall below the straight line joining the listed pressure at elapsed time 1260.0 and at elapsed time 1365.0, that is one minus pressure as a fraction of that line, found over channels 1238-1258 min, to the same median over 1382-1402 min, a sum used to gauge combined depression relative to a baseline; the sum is -1.16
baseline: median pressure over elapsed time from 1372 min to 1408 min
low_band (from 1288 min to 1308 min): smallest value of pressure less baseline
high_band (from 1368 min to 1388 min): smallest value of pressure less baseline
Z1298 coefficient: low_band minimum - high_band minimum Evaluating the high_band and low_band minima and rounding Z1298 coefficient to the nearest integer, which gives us 20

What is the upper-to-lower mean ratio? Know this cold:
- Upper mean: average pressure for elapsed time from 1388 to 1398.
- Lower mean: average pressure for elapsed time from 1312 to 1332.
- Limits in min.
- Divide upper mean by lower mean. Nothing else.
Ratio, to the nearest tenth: 1.0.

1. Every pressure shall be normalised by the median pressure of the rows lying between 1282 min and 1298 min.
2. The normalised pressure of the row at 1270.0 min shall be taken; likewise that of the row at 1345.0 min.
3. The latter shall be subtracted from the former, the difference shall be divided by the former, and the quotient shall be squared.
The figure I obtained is 0.002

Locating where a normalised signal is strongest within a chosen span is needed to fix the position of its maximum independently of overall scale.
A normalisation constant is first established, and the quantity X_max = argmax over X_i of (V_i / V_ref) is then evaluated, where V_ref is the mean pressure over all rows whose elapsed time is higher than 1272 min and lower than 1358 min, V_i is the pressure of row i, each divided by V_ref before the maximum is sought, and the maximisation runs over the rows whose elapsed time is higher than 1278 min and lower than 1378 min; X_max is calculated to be 1290.0 min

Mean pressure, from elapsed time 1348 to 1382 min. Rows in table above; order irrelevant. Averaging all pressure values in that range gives 38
